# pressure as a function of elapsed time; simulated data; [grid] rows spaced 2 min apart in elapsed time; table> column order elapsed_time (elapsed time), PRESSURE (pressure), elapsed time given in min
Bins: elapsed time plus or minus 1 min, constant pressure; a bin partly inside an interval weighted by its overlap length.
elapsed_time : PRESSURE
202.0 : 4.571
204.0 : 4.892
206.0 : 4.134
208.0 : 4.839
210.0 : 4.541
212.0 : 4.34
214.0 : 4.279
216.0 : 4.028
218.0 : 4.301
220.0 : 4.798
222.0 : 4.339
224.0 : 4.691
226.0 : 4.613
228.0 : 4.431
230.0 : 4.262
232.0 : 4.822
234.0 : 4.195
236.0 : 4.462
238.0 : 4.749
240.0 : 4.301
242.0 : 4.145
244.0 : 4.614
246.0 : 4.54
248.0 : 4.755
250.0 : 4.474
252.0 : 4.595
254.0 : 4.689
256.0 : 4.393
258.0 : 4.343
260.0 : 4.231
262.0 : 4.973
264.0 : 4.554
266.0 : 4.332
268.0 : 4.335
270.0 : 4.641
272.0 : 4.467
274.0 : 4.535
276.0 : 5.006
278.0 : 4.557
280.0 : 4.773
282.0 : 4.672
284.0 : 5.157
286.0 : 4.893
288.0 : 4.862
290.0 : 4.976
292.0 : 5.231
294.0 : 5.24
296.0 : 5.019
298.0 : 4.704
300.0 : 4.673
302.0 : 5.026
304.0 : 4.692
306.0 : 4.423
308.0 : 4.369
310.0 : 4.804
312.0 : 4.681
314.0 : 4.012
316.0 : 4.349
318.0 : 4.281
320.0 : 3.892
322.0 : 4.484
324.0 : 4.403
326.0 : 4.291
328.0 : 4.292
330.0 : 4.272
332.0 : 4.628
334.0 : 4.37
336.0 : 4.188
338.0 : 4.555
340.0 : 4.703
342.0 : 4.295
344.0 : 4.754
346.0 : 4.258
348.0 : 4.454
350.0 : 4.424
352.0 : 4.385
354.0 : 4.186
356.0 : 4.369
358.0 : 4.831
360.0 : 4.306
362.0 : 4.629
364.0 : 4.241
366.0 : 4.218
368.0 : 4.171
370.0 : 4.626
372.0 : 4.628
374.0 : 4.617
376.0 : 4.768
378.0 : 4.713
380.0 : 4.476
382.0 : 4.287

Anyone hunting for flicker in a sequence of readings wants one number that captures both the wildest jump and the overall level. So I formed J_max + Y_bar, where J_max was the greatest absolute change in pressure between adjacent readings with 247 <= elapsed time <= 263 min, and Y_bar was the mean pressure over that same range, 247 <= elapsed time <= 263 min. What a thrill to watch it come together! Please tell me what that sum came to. 5.30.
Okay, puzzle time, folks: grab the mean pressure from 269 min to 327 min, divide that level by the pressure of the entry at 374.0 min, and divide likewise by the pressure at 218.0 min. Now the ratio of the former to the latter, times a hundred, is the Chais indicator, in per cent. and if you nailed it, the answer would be 93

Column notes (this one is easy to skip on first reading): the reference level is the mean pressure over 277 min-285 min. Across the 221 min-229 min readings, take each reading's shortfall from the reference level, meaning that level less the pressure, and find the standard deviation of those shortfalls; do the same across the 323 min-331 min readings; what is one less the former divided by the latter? -1.7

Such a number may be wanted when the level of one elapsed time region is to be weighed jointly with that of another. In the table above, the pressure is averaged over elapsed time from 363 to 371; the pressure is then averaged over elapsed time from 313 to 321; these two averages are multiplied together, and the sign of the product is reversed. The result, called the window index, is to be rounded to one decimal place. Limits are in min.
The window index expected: -17.8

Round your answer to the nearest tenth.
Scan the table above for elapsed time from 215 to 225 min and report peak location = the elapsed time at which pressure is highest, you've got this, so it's 220.0 min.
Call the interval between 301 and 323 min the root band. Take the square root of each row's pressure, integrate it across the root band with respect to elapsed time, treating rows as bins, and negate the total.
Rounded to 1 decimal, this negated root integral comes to -46.4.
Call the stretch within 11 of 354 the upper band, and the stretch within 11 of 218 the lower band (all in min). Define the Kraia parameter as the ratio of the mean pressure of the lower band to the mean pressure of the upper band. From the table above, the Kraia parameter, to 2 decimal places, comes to 1.01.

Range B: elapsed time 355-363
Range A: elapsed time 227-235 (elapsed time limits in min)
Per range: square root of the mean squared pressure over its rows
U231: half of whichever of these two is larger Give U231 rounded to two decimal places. 2.27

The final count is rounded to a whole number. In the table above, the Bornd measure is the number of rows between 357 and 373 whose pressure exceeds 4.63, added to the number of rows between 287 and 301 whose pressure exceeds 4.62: 8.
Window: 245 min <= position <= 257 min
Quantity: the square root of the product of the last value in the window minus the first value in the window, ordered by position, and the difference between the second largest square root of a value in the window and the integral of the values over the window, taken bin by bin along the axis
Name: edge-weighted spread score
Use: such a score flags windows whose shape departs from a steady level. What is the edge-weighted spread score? 2.8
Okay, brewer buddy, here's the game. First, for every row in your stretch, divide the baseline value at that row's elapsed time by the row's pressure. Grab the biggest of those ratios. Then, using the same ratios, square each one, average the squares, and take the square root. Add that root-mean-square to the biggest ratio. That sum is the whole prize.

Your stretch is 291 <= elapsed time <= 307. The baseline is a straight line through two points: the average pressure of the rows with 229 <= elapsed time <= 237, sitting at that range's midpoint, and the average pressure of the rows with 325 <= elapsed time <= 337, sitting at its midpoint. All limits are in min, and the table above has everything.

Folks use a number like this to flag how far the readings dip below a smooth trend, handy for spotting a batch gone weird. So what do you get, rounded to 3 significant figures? 1.89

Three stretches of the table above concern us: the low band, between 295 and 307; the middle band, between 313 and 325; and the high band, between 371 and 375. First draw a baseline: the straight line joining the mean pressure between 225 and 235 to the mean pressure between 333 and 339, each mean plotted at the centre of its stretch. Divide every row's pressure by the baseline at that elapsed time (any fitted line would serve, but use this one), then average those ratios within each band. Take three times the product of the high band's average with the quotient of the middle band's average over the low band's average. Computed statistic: 2.86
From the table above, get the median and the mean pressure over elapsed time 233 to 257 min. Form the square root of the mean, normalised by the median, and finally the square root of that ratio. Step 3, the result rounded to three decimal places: 0.686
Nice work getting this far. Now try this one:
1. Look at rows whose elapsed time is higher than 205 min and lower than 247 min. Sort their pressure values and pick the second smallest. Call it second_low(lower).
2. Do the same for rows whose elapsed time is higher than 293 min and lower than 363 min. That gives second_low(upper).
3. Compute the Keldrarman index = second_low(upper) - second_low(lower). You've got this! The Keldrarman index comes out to -0.12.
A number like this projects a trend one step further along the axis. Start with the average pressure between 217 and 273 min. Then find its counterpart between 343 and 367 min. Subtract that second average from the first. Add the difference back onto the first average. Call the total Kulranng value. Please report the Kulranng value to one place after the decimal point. 4.6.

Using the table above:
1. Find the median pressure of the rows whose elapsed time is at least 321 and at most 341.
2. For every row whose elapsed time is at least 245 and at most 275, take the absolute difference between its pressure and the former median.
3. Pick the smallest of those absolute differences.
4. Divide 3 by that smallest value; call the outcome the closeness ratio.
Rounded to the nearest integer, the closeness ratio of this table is 462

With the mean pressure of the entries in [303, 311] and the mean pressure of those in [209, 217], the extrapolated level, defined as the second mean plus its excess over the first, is 4.0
